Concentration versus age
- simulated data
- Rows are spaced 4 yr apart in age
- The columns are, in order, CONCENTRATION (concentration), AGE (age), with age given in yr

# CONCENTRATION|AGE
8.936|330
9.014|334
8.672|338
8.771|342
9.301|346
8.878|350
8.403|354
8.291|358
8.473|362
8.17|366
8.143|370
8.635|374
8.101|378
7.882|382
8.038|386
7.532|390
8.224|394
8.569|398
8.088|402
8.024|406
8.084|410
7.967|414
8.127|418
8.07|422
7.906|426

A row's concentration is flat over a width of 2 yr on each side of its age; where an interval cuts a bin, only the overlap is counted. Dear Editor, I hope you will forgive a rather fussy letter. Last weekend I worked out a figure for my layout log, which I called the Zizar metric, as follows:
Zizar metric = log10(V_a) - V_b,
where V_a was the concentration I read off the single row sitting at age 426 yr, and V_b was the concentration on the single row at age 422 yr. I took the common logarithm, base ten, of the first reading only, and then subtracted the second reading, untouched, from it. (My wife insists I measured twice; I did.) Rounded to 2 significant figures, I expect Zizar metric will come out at -7.2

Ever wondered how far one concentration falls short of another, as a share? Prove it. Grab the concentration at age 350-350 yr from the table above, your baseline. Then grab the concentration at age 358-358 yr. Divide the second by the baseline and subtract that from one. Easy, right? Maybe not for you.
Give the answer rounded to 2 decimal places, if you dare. 0.07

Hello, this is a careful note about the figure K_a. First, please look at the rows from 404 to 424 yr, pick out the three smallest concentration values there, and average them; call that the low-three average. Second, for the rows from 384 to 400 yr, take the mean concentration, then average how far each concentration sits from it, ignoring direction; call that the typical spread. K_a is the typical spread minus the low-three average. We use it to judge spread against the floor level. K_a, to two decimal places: -7.71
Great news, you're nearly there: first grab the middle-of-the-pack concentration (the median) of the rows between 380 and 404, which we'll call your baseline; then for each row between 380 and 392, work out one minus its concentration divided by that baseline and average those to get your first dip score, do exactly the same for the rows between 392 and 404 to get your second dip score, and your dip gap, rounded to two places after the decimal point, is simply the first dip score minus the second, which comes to 0.06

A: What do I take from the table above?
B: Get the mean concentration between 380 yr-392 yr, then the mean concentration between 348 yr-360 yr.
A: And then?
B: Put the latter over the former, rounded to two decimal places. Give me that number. 1.09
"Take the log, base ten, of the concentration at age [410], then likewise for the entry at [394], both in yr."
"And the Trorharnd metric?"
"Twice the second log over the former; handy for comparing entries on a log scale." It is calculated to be 2.02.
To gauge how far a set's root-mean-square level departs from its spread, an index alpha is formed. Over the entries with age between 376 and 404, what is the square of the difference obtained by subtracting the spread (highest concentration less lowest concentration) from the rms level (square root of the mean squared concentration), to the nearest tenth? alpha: 49.4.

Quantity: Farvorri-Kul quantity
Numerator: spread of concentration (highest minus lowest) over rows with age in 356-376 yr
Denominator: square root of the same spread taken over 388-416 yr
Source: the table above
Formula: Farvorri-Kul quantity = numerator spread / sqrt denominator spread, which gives 0.48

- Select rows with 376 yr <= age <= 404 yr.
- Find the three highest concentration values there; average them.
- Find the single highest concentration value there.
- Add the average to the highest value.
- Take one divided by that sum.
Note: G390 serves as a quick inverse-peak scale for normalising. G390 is 0.0593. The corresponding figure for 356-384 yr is 0.0585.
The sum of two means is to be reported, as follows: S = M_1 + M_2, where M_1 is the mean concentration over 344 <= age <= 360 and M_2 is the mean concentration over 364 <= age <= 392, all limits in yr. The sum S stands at 16.8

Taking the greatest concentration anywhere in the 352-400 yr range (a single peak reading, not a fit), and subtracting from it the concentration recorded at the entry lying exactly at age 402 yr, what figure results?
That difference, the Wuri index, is 0.55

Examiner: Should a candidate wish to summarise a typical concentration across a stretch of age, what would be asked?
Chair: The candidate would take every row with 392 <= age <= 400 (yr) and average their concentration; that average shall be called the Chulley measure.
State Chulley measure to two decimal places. 8.40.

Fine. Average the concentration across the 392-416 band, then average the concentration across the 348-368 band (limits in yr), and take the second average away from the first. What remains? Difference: -0.28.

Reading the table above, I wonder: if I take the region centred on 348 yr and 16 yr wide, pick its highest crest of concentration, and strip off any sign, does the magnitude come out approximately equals 9.30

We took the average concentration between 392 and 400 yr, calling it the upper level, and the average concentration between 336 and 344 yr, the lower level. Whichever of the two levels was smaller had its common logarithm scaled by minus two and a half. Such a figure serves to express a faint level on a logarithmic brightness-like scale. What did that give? -2.31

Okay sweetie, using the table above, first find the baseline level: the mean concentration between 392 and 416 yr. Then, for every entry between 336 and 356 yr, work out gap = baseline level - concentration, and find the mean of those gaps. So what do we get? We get -0.6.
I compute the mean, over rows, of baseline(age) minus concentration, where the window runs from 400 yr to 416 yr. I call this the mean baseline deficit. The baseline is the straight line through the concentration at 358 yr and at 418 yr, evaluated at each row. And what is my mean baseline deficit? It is 0.11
